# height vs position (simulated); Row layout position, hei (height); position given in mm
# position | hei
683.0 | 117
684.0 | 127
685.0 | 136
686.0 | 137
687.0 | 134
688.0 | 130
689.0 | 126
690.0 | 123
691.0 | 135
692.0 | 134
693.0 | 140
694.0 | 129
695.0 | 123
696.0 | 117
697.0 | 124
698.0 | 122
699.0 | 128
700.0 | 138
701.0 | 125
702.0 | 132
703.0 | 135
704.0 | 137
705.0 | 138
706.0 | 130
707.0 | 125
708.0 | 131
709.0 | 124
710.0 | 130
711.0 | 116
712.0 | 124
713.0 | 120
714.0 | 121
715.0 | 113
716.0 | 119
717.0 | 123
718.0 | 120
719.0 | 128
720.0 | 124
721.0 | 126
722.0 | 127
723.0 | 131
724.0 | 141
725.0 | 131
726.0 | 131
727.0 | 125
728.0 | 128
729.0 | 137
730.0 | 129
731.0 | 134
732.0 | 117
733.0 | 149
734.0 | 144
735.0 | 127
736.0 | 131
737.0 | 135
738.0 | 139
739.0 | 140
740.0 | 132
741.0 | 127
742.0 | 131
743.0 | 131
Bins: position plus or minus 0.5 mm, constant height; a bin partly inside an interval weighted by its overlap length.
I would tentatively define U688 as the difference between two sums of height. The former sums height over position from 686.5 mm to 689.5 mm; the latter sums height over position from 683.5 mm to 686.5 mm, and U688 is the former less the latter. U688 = -10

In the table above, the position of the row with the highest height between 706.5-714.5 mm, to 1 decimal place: 708.0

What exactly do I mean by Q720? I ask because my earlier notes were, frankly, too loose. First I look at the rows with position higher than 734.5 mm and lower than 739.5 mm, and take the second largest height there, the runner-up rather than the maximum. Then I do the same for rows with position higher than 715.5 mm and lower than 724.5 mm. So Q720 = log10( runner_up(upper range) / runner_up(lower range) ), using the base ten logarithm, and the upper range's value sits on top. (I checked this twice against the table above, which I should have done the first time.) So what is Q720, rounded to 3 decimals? 0.026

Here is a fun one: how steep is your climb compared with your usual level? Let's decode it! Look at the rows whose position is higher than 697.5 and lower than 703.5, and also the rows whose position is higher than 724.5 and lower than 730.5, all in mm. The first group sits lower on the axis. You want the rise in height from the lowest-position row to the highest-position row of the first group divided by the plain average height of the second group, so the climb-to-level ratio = 0.10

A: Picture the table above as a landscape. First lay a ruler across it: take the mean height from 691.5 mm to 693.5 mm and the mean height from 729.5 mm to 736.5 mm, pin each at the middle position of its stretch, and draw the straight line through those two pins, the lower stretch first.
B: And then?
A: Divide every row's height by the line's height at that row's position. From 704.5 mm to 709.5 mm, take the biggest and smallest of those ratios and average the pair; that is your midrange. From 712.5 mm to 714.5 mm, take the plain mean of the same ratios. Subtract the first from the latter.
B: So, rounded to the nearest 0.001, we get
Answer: -0.073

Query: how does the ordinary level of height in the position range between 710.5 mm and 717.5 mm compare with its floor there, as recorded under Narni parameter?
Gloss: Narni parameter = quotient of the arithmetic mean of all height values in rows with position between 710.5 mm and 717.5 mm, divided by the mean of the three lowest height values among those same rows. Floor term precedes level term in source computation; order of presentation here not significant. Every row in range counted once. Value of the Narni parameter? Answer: 1.03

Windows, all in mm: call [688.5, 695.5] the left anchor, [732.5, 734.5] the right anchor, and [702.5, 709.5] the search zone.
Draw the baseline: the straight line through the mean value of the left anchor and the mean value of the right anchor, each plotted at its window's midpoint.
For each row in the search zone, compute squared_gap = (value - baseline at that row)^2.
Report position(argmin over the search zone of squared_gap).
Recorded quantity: 703.0 mm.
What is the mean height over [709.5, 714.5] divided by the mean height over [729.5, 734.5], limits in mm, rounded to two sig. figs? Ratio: 0.91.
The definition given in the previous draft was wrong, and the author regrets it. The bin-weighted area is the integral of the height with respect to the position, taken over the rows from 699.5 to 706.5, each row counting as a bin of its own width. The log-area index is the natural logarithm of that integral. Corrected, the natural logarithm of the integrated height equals 6.84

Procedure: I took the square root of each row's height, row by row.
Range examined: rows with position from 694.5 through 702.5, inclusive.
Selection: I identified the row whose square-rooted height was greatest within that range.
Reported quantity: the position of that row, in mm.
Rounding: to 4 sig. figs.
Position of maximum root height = 700.0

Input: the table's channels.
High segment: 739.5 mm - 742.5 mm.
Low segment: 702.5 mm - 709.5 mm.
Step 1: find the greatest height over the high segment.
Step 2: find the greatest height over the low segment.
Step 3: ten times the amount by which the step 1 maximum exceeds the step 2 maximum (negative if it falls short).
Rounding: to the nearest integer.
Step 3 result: -60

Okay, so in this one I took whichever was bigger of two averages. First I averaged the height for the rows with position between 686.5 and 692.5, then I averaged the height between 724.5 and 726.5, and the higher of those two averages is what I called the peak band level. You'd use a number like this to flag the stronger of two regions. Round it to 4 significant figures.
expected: 131.0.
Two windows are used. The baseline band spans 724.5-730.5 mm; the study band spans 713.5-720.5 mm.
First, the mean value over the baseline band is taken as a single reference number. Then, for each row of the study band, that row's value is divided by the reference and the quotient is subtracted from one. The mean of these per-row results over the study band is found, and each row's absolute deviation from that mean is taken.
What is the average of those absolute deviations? 0.0254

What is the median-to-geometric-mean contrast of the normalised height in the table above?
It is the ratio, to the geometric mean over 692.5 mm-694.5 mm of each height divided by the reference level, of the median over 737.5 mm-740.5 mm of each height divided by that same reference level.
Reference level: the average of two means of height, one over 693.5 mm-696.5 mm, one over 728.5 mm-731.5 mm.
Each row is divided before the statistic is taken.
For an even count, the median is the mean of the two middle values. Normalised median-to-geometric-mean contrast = 1.03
